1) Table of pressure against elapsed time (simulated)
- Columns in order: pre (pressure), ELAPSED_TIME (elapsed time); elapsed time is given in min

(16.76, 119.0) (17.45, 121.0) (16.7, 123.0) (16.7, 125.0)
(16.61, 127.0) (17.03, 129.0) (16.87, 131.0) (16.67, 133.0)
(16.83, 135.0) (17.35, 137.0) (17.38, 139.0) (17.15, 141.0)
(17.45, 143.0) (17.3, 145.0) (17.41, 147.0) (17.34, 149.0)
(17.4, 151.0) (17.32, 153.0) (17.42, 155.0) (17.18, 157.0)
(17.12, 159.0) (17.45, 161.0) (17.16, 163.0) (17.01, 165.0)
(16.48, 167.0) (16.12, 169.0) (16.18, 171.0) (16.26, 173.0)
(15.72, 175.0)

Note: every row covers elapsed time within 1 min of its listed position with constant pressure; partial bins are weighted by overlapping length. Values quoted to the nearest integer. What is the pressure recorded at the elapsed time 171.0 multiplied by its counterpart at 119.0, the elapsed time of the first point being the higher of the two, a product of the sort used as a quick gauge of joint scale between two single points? 271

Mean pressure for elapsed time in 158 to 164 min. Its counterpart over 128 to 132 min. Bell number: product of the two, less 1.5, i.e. 291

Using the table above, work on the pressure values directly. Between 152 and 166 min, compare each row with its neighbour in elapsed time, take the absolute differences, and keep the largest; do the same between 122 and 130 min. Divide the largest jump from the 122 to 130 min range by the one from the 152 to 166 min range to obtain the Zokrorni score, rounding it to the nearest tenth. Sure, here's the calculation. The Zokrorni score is 1.3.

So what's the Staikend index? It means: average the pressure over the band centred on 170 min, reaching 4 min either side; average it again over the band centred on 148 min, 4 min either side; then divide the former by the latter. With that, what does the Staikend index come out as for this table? 0.94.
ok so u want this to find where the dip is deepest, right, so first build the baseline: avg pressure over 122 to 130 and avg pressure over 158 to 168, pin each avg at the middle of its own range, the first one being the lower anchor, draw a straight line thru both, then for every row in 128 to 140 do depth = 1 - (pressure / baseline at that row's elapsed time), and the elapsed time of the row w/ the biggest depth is 133.0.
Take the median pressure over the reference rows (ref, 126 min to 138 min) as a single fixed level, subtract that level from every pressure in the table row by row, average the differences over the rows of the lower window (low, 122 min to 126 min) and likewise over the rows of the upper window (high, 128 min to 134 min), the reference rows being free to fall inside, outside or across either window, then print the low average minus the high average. -0.16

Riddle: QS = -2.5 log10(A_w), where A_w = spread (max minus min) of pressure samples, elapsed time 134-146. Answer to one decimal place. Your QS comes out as 0.5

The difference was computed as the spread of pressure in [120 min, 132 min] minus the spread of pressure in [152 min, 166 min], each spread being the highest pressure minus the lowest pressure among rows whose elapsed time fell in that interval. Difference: 0.40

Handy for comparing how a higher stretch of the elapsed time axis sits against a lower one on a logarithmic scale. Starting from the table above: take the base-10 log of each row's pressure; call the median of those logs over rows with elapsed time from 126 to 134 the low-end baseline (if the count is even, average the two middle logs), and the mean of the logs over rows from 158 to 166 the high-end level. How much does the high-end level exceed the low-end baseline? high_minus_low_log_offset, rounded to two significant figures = 0.011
